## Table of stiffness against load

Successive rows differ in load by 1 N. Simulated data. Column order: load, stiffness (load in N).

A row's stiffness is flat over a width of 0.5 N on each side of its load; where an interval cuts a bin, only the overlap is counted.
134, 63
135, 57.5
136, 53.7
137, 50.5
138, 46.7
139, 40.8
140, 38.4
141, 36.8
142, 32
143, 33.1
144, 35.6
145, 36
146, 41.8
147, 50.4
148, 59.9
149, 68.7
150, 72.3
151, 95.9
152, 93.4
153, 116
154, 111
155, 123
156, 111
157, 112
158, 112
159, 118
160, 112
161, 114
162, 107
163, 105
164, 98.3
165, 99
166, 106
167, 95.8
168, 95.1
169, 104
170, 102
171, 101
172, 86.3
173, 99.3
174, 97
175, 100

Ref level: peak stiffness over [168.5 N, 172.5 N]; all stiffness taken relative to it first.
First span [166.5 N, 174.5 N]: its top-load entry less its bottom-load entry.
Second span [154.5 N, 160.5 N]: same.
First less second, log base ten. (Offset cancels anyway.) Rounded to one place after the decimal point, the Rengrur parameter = 1.1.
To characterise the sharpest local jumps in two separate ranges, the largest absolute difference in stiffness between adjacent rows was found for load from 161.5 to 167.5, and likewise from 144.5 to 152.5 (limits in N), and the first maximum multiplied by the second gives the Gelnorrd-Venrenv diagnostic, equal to 241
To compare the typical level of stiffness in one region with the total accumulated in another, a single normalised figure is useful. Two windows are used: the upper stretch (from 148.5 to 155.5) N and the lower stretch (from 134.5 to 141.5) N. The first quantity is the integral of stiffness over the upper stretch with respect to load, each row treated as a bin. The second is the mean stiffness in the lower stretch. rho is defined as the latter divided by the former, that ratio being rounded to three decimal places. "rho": 0.068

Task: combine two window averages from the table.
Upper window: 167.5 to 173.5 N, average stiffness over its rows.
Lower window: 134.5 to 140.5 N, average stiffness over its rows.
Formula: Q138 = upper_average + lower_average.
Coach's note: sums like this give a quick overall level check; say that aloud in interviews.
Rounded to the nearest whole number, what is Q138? 146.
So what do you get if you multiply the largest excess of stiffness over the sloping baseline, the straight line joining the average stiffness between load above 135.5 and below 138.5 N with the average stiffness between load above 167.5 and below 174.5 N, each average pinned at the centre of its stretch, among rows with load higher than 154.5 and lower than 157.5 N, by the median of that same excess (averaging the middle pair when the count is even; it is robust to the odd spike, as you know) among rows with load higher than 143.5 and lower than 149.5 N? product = -831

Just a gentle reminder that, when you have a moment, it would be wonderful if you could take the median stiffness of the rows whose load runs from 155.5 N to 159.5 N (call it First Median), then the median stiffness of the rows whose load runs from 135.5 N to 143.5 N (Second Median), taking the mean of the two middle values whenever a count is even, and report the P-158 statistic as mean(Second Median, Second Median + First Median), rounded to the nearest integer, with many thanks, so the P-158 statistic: 96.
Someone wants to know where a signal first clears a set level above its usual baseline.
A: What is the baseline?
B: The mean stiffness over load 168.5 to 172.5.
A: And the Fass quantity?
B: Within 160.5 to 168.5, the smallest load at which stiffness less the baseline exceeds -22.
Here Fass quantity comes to 161 N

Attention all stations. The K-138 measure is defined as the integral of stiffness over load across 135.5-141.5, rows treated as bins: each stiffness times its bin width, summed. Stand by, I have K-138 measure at 267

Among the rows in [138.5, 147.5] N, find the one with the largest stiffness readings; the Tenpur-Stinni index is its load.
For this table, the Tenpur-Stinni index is 147 N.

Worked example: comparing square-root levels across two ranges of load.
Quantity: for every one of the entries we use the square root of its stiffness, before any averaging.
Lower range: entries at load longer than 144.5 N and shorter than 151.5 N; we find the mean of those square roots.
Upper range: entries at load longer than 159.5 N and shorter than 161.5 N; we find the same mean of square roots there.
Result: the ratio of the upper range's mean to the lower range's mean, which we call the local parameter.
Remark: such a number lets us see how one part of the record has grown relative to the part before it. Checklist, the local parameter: 1.4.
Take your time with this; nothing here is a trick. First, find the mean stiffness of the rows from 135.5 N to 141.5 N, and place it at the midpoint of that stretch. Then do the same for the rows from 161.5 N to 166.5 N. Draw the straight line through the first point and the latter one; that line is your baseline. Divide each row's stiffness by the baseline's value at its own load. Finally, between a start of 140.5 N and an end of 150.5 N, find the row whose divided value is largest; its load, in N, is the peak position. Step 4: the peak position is 150 N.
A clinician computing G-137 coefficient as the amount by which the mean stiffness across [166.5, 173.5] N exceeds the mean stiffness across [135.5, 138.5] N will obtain 47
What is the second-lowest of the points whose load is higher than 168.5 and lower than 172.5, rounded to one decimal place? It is 101.0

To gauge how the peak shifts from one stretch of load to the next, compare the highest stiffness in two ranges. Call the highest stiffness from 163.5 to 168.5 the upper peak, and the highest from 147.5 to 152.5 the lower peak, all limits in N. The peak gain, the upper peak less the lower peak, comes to 10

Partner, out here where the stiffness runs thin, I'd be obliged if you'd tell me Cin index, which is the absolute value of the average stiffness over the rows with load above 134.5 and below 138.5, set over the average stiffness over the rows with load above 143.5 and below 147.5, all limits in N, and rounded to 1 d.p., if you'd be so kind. 1.3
